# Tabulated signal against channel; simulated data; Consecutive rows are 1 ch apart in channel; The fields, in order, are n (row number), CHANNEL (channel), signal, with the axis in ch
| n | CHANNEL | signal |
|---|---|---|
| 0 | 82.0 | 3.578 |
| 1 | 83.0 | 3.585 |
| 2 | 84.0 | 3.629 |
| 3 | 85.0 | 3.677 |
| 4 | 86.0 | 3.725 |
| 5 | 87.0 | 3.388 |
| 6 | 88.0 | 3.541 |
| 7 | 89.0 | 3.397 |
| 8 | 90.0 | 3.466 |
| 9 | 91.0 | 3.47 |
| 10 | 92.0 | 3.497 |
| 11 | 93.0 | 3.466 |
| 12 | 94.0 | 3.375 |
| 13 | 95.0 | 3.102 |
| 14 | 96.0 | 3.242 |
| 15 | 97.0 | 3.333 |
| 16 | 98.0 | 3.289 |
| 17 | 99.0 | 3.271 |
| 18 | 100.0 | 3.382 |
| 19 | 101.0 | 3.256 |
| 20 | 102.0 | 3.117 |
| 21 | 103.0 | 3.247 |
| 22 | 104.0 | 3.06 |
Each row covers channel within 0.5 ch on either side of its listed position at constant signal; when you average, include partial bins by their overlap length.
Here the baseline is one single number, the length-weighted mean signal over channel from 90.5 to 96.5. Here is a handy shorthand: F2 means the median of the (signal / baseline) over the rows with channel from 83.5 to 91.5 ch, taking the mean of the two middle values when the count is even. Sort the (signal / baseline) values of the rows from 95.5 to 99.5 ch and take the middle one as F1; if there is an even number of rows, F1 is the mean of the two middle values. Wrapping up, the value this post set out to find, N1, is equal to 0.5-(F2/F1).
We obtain -0.57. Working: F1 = 0.98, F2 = 1.04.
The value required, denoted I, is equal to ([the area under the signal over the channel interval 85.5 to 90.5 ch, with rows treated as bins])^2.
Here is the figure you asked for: 307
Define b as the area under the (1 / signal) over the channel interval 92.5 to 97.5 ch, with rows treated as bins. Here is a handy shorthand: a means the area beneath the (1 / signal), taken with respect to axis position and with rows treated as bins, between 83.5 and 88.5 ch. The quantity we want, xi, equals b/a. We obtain 1.09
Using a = 1.39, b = 1.52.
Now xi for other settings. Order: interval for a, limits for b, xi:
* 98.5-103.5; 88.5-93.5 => 0.94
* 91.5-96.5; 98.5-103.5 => 1.02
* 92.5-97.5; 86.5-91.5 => 0.96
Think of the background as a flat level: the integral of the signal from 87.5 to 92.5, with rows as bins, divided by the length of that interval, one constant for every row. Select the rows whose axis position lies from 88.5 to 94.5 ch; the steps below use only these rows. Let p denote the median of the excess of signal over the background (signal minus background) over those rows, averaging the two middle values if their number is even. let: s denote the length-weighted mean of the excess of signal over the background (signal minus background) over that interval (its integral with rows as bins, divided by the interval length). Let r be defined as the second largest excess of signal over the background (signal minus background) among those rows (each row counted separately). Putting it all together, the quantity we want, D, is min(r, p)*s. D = 0.000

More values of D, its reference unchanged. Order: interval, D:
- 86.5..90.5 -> 0.001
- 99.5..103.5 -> 0.050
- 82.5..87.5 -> 0.020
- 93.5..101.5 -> 0.037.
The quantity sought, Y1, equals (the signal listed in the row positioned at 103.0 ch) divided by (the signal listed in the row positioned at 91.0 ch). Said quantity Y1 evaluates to 0.94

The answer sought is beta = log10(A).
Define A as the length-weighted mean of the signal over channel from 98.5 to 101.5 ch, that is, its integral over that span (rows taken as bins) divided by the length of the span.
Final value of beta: 0.519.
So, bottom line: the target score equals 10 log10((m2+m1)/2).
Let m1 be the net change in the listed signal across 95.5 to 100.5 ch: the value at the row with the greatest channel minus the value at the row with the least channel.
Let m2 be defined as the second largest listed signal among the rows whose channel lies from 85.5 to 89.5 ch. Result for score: 2.65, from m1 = 0.140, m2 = 3.541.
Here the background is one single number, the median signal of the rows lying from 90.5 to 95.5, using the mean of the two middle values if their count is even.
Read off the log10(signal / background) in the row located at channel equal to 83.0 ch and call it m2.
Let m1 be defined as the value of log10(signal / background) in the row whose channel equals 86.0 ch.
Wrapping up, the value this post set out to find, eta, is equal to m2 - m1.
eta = -0.017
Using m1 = 0.03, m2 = 0.015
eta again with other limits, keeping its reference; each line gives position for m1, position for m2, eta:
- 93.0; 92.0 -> 0.004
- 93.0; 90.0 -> 0.000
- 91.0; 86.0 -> 0.031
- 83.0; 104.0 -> -0.069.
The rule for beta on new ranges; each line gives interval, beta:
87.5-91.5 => 0.540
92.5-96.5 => 0.518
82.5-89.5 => 0.552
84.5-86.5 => 0.568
